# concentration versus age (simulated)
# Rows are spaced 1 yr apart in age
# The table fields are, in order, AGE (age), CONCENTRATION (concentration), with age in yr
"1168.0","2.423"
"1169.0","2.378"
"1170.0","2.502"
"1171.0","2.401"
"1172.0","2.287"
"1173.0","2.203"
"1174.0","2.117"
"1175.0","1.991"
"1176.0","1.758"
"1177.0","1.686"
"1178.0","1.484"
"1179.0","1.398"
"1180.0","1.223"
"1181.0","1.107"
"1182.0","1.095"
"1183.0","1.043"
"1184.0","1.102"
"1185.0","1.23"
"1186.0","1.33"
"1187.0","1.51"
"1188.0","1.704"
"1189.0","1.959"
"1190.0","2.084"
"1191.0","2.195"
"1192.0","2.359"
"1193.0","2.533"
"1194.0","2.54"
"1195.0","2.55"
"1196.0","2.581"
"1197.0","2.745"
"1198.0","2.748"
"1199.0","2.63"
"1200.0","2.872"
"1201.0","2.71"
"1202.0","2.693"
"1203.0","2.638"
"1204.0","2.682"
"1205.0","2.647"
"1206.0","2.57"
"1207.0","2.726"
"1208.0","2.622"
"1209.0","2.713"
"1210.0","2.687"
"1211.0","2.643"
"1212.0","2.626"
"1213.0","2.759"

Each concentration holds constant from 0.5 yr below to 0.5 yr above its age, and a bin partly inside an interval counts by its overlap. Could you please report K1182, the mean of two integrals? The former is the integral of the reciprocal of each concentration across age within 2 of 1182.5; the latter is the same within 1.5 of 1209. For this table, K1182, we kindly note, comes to 2.4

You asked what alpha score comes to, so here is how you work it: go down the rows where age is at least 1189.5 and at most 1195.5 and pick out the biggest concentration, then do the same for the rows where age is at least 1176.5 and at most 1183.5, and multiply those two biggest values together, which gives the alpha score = 4.3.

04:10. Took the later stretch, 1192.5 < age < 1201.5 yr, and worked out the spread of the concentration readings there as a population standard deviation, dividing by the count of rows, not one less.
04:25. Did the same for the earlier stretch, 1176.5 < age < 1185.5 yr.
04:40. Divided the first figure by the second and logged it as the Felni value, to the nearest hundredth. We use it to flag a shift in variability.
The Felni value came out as 0.55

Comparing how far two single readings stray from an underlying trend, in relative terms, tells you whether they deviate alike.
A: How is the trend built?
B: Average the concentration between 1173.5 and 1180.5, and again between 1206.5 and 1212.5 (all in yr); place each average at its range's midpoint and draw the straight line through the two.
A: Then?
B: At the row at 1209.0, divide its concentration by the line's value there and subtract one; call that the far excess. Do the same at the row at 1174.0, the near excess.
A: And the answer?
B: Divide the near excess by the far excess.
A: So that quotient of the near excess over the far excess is 16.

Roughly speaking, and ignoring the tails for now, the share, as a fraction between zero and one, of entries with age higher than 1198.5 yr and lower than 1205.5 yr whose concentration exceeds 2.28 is 1.0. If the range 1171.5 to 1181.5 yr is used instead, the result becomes 0.1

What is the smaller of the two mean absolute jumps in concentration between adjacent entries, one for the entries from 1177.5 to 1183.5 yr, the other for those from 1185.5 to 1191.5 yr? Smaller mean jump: 0.088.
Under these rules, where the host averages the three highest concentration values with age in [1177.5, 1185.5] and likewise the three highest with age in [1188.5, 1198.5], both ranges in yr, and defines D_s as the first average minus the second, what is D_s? -1.3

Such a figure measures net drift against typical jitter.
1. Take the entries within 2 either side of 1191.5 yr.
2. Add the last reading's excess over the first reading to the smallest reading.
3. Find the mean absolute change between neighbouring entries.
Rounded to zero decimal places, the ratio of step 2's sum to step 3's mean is 17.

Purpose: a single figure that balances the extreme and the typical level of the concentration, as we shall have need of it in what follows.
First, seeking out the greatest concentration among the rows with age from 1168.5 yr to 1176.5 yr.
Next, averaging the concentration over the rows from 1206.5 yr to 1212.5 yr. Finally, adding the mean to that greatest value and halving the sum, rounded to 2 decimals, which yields 2.59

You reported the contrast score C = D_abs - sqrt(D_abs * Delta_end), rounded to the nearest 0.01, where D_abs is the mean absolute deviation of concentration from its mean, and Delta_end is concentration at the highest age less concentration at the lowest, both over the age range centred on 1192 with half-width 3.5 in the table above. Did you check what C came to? -0.14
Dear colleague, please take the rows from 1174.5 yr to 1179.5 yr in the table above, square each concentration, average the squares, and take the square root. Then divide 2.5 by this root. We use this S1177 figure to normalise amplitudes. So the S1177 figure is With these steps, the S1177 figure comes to 1.5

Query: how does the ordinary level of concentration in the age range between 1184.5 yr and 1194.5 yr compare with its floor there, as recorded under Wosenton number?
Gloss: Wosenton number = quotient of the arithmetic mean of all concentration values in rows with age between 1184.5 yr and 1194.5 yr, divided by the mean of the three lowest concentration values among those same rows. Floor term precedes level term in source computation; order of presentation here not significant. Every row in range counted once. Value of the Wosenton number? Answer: 1.43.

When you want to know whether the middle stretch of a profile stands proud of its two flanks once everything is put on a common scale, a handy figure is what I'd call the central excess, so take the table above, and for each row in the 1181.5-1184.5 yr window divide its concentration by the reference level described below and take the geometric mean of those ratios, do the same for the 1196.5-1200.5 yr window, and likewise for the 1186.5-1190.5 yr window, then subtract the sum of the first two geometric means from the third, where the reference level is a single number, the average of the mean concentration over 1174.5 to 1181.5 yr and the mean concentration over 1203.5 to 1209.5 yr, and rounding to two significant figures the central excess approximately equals -0.97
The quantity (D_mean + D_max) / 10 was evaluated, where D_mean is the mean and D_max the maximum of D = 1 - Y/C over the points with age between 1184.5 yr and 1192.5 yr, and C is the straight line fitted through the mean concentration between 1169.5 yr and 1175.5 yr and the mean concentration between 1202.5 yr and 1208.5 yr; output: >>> 0.075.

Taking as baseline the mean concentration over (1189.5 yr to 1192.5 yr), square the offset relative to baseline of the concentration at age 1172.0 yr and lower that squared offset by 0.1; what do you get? -0.09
